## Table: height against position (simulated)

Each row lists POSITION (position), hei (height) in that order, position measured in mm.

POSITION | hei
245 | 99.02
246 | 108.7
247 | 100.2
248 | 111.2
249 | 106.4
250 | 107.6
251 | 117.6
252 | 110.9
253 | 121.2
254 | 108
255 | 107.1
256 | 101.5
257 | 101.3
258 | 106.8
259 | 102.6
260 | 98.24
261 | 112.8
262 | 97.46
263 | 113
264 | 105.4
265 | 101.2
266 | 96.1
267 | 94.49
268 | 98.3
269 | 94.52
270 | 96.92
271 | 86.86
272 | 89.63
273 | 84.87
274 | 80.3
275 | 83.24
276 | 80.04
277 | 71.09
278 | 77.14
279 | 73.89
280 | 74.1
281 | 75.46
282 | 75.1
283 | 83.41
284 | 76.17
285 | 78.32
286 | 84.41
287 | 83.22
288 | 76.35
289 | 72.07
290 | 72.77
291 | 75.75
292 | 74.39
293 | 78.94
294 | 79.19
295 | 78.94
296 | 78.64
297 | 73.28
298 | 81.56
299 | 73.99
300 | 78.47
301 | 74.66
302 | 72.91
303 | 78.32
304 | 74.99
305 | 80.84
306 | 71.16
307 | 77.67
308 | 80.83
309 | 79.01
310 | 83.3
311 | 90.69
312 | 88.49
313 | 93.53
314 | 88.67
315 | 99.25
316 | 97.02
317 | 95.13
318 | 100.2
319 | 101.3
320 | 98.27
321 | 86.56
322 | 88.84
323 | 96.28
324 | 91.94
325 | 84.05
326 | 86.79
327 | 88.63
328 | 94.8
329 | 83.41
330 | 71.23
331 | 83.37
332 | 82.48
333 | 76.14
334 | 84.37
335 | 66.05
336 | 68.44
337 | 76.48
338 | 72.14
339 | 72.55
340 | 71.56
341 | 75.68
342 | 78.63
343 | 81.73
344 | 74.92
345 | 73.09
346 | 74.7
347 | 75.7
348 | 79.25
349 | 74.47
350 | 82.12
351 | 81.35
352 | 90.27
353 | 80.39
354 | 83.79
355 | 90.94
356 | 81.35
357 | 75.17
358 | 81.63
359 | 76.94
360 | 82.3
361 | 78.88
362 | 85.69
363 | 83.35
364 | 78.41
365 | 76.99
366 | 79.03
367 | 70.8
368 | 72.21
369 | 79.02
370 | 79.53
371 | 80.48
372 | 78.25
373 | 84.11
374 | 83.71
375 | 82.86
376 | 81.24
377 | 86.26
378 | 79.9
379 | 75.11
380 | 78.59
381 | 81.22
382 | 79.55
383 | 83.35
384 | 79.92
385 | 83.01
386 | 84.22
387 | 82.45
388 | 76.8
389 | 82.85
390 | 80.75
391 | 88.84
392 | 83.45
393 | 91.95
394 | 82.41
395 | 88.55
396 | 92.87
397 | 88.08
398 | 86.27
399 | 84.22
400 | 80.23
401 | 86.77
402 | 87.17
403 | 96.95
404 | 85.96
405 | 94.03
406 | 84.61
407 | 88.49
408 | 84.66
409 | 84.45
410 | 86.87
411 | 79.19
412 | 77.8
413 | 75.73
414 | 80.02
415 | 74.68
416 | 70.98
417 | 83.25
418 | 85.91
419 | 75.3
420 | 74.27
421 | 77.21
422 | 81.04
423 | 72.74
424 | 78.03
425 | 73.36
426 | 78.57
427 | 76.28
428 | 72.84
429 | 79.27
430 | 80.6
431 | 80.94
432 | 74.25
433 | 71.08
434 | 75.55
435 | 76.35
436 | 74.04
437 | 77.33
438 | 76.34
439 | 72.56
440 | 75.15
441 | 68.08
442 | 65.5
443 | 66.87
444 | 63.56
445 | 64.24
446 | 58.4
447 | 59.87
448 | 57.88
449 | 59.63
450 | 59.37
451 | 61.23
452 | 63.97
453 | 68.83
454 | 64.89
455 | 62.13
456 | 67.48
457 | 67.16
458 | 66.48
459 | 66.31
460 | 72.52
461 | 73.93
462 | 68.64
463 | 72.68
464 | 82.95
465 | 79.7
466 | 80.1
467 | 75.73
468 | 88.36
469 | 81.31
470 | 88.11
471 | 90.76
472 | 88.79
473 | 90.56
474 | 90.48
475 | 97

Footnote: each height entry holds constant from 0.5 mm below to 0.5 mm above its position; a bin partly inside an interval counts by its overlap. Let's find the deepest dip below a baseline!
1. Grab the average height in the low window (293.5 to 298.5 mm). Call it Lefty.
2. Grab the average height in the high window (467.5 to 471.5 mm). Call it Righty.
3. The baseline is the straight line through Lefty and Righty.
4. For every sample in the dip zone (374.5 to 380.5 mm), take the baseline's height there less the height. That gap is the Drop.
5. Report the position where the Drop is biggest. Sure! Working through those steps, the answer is 379 mm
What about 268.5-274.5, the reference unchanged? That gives 274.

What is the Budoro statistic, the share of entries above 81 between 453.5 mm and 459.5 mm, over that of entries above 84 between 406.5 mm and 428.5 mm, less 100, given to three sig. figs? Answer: -100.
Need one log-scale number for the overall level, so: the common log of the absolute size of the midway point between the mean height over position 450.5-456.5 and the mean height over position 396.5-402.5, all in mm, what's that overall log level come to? 1.88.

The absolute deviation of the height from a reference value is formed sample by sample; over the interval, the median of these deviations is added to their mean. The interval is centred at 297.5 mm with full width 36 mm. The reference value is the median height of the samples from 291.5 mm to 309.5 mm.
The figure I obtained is 8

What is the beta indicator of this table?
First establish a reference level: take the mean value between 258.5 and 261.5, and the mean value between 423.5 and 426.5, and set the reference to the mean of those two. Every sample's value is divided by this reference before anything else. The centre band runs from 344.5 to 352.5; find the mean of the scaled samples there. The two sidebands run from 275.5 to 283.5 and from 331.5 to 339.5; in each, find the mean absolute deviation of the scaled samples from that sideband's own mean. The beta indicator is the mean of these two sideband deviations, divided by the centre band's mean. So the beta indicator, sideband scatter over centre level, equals 0.051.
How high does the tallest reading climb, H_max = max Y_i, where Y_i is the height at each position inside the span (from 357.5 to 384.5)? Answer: 86.26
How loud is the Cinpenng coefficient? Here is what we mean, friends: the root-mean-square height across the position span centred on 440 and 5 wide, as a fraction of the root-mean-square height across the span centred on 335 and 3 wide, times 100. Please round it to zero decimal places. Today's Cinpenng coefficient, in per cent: 98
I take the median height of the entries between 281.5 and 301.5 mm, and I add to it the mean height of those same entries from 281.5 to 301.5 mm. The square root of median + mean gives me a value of 12.4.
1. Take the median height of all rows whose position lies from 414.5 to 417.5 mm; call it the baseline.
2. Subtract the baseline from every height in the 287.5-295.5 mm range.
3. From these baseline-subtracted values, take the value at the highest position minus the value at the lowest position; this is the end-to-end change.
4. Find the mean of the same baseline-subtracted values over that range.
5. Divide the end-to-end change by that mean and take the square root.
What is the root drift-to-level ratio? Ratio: 1.4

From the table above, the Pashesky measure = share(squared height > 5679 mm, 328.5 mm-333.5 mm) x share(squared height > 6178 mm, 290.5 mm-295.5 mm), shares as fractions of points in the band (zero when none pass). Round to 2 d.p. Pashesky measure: 0.48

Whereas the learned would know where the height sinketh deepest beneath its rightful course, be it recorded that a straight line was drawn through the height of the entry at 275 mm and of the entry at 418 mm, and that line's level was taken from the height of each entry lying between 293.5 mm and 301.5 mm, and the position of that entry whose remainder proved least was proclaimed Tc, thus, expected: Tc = 297 mm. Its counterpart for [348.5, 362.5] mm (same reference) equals 349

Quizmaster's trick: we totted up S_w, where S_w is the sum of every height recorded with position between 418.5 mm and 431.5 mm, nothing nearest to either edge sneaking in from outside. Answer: 1000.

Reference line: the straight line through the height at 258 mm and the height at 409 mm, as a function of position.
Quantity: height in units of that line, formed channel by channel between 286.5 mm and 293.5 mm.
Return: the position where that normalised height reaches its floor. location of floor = 289 mm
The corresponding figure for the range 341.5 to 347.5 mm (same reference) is 345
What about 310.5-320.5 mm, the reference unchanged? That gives 312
